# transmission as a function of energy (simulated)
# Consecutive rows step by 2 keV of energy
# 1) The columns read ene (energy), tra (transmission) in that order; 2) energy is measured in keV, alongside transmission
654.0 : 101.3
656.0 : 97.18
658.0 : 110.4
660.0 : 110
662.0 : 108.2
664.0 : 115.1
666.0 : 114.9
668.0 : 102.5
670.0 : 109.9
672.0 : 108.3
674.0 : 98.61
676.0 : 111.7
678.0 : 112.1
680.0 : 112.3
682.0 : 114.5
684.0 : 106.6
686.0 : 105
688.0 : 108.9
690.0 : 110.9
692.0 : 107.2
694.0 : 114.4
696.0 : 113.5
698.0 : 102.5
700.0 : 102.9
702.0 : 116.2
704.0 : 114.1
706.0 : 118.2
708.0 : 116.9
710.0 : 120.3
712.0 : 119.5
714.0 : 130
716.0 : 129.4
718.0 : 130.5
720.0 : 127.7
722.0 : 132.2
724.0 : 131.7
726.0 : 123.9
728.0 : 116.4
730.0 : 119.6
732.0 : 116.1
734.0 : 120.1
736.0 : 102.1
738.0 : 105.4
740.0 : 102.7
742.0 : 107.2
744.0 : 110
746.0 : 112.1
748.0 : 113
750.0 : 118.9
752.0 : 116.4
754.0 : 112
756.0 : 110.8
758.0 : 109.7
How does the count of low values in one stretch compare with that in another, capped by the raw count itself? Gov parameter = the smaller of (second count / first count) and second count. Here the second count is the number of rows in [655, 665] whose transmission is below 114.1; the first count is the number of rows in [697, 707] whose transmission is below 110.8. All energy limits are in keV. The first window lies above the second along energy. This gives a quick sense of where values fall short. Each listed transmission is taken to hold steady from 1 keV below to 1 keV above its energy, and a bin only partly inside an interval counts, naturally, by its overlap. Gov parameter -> 2.0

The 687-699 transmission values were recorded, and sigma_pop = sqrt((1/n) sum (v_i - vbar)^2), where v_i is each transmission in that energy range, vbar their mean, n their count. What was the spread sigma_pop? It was 4.0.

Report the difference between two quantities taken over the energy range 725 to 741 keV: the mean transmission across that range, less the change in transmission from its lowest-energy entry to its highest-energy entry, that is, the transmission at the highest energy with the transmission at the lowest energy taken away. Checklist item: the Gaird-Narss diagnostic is 134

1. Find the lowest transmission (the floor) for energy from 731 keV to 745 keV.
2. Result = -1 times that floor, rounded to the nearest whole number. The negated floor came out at -102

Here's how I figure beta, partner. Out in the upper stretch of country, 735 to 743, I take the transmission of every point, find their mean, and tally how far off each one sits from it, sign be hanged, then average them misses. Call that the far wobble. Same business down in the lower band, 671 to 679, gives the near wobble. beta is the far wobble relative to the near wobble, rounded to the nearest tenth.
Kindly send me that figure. 0.4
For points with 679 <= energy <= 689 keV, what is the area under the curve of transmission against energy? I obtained 1095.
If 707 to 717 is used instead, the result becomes 1232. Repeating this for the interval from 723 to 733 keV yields 1215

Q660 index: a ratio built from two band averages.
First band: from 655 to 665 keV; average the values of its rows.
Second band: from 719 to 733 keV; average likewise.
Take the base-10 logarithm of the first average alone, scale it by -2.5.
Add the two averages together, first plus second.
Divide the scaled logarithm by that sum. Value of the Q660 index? -0.0219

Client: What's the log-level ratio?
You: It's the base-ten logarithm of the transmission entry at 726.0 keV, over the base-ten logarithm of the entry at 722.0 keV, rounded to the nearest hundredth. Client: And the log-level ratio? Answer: 0.99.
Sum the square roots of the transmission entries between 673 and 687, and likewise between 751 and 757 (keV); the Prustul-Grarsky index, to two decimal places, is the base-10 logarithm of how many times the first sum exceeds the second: 0.36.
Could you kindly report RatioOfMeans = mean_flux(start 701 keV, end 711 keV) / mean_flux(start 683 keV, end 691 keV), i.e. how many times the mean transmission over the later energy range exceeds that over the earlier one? 1.09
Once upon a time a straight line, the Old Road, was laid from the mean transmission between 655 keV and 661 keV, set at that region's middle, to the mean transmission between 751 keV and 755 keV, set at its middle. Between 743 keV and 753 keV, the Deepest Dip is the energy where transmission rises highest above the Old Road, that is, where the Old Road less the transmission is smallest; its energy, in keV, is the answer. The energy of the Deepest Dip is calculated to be 750.0 keV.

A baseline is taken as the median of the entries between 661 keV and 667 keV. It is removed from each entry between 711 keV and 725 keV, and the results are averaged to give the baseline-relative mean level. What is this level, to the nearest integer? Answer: 14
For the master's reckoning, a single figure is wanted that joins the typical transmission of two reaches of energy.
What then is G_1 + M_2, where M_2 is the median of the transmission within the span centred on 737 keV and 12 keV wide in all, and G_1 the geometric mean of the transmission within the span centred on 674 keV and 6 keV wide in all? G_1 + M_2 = 212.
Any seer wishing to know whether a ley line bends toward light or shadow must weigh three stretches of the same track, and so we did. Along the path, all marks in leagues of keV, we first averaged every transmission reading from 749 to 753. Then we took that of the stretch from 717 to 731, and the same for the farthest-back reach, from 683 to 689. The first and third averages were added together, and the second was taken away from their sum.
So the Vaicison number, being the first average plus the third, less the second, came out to 98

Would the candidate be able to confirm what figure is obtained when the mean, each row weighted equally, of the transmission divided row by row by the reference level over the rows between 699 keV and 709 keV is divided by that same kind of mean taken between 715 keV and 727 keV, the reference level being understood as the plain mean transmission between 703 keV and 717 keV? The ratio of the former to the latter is 0.88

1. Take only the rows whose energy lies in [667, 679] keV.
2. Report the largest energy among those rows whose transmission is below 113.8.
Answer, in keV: 678.0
